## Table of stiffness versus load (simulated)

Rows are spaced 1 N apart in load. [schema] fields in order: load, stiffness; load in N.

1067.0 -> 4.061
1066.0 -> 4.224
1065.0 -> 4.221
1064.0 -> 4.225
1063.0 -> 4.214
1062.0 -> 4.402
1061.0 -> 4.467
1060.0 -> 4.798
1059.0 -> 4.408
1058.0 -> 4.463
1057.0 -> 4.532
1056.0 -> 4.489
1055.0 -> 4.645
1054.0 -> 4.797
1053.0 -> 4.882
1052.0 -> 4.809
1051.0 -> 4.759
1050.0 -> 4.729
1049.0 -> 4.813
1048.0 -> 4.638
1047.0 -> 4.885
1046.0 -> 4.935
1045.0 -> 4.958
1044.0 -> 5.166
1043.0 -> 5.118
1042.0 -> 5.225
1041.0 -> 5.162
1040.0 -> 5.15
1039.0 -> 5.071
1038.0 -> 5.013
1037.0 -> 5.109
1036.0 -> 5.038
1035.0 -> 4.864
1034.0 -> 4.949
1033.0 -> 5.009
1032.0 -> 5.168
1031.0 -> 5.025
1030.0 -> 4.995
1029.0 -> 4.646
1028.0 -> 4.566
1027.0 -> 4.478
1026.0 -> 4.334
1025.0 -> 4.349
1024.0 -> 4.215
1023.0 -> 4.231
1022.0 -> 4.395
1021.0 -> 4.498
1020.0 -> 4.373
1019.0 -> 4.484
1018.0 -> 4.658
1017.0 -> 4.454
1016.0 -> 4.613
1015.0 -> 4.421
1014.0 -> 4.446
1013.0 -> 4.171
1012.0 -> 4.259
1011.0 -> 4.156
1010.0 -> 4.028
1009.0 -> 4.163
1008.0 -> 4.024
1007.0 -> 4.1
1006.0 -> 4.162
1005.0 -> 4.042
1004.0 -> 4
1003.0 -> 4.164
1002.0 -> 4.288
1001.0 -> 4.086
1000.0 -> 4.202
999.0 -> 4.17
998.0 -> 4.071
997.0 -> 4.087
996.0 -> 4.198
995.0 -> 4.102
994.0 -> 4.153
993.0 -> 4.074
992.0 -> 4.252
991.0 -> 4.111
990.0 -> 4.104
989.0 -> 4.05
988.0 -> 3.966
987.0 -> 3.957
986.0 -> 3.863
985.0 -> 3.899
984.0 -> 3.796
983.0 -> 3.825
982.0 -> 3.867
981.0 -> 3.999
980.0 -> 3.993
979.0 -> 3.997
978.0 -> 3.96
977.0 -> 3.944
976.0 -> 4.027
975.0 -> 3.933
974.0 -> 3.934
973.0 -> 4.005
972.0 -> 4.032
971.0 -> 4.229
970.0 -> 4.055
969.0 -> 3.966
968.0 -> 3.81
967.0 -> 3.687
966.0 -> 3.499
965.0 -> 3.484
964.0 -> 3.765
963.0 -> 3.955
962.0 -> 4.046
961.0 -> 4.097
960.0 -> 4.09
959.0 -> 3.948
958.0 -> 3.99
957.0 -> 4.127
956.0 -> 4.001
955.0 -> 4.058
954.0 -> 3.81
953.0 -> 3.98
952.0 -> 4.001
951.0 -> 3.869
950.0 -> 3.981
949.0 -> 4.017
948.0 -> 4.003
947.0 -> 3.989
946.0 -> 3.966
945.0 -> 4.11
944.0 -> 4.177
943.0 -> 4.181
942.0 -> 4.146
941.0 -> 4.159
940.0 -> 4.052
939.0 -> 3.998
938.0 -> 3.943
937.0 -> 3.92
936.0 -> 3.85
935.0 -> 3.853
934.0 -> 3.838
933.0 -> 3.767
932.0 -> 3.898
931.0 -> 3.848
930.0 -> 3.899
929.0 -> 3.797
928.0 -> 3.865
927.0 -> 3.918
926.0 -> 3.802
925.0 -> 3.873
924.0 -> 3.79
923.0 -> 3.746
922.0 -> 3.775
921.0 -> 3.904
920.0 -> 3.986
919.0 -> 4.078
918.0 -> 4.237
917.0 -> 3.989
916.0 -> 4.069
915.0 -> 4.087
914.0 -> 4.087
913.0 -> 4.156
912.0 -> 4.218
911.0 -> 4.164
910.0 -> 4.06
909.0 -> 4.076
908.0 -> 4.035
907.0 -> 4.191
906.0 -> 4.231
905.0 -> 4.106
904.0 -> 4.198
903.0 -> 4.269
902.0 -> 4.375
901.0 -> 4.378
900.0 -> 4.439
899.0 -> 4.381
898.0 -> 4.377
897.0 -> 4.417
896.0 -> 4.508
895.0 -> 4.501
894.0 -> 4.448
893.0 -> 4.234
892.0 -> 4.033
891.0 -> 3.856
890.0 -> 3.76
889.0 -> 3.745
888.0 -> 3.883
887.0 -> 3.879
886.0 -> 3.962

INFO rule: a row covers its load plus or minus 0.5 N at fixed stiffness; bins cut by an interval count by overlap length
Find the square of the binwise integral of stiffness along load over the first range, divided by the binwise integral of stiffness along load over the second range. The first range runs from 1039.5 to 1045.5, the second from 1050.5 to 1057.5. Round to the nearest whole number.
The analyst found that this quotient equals 29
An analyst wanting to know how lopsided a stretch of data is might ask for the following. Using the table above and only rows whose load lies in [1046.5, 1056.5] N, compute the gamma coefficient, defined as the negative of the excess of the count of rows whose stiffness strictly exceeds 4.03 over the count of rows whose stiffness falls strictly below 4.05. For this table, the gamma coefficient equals -10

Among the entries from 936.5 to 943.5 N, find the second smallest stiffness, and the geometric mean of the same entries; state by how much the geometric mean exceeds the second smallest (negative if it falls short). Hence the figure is 0.11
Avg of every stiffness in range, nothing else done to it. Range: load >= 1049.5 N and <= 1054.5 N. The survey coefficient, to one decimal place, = 4.8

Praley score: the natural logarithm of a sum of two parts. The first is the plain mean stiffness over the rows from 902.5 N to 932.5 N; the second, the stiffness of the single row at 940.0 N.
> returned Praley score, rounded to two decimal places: 2.09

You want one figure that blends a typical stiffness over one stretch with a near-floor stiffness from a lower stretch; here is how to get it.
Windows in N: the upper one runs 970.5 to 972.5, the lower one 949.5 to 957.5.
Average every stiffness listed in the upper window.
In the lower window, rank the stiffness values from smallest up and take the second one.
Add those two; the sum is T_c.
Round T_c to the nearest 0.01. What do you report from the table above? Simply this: 8.00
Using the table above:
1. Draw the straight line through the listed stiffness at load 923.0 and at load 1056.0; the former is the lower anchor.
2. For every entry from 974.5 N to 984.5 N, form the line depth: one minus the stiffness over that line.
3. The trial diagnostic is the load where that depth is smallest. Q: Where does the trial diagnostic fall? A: 976.0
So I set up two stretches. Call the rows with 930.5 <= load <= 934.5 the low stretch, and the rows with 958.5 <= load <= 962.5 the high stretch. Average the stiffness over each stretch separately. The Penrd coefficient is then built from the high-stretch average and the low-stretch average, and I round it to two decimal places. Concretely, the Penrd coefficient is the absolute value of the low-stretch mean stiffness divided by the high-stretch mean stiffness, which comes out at 0.95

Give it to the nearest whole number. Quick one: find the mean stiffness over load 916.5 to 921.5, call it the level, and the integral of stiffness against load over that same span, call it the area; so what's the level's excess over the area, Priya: -16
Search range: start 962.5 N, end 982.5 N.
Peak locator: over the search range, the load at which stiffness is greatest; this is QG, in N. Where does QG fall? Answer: 971.0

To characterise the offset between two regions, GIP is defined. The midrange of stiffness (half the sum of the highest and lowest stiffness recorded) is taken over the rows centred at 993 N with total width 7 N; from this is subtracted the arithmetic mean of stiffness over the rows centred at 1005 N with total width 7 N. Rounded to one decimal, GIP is 0.1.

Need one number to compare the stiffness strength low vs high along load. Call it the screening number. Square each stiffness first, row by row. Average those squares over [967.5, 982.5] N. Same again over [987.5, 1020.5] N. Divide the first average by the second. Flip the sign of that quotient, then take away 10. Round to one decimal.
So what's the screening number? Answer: -10.9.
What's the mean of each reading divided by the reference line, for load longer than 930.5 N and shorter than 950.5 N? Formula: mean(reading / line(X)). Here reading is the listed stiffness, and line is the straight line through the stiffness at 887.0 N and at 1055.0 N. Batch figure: 0.97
